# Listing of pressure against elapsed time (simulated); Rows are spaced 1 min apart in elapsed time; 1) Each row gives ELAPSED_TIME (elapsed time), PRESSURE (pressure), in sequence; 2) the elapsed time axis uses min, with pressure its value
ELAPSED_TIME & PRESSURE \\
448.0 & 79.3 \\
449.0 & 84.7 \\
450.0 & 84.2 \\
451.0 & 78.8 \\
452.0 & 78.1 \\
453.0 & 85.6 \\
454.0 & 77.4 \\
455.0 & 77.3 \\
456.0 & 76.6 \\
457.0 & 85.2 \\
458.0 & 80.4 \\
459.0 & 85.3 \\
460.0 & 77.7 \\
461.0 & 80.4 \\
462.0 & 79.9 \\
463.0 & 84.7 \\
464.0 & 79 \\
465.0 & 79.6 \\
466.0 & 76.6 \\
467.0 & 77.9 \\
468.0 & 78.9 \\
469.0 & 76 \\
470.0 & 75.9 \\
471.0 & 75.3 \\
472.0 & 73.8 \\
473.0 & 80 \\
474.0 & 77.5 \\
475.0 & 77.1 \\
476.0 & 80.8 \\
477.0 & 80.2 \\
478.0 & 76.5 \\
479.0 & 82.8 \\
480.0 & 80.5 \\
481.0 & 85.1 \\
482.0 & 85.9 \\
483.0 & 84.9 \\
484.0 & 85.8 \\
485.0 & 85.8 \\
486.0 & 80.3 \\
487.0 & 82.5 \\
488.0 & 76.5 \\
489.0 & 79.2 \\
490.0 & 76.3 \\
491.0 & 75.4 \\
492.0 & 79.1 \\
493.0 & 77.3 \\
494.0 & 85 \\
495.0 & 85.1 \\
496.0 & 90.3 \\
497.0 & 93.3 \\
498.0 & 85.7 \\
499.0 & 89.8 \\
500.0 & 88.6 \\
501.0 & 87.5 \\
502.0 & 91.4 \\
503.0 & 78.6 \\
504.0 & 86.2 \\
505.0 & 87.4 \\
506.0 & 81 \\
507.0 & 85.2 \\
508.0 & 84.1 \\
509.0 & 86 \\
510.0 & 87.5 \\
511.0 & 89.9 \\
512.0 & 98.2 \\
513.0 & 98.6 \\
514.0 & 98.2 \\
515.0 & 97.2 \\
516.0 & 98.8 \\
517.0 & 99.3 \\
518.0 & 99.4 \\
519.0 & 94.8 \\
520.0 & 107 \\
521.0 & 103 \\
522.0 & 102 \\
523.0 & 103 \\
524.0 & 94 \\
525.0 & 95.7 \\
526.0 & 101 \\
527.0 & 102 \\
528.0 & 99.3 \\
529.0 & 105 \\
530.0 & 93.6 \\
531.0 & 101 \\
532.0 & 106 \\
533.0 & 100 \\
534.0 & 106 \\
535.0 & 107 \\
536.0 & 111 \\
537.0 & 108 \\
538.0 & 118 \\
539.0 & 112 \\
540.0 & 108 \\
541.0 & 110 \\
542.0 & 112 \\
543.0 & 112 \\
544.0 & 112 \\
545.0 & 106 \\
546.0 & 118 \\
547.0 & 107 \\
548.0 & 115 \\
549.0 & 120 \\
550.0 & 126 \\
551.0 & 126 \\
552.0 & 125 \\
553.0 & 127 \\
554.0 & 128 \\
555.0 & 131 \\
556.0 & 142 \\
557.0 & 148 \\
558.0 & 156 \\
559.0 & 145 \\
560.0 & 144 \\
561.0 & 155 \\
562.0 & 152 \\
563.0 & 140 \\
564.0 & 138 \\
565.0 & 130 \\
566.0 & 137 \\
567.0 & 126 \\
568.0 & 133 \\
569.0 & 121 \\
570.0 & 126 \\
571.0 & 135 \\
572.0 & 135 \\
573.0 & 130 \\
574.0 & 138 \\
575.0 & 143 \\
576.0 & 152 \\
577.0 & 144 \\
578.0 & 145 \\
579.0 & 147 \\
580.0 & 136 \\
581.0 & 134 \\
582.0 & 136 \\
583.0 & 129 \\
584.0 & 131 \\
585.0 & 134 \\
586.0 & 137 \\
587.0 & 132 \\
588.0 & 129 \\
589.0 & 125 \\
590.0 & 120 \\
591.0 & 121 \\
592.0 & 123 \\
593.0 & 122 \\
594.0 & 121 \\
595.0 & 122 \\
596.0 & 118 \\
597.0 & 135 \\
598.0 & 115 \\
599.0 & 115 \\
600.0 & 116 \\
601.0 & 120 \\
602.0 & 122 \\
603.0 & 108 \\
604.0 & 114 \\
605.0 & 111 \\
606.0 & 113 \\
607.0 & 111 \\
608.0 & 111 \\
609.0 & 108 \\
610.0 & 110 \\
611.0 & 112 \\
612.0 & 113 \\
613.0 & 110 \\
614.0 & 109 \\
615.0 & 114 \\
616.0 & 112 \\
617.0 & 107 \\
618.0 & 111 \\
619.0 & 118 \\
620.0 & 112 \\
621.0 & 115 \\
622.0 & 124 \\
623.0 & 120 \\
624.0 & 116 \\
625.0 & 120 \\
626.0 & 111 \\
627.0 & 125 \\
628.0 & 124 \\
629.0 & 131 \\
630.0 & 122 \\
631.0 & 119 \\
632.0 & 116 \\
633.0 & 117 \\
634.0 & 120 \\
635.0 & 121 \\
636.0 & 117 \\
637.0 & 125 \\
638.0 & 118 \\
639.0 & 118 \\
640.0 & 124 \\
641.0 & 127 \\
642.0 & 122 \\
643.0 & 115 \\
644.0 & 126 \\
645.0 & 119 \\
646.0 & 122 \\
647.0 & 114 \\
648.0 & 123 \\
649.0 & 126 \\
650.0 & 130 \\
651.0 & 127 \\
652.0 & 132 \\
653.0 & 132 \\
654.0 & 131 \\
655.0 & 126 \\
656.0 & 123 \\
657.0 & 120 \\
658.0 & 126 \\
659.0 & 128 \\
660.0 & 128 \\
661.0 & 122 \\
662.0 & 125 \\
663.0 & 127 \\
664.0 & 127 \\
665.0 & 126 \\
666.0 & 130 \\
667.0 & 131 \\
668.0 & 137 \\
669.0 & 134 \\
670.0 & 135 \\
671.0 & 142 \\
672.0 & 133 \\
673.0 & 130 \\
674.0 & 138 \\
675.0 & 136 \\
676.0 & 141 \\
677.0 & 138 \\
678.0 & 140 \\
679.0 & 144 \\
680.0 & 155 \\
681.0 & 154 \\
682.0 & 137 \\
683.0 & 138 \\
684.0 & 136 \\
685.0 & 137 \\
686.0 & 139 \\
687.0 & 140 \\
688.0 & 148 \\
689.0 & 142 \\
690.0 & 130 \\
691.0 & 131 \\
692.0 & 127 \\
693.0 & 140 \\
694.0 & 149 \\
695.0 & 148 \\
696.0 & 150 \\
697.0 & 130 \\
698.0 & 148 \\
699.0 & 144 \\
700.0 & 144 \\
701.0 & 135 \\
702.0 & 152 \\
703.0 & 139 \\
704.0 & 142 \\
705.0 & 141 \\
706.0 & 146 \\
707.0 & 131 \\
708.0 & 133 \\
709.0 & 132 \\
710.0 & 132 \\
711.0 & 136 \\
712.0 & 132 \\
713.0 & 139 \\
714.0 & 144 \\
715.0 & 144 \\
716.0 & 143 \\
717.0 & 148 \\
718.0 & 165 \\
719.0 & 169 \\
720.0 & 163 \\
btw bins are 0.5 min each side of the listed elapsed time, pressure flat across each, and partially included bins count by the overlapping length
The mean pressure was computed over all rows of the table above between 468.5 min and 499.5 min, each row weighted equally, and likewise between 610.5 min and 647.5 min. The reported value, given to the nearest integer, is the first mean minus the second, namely -37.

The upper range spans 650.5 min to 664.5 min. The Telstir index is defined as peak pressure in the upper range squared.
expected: 17424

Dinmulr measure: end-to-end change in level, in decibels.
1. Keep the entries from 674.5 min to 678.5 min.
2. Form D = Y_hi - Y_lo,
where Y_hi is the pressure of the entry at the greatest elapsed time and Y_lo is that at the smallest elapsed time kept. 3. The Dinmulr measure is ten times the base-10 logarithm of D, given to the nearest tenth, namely 6.0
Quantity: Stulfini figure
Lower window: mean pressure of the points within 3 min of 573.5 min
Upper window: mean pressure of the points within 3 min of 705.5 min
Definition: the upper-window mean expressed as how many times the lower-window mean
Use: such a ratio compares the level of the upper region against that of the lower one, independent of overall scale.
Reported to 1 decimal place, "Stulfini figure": 1.0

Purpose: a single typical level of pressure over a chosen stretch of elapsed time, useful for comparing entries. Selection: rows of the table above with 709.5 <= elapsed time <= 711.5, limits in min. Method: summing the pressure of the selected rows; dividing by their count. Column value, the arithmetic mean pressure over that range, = 134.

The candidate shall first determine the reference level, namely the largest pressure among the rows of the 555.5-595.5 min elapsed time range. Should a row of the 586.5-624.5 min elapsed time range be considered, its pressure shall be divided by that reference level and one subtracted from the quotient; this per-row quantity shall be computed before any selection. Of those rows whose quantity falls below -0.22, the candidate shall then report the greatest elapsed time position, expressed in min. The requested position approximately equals 624.0 min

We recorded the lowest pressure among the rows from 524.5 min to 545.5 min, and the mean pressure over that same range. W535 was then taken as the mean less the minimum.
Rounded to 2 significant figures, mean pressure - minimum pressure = 12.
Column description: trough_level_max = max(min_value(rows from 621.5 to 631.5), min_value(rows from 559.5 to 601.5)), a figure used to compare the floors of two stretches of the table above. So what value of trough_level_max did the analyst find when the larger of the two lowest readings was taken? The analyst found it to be 115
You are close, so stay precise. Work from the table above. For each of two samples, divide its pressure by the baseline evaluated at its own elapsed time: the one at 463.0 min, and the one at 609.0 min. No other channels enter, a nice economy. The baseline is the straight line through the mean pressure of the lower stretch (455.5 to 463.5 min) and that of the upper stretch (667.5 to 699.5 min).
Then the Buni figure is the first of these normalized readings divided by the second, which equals 1.15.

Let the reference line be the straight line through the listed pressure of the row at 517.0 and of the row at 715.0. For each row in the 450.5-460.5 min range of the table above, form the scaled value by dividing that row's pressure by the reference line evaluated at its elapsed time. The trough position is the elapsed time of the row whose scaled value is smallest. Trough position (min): 456.0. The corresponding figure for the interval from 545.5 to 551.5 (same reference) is 547.0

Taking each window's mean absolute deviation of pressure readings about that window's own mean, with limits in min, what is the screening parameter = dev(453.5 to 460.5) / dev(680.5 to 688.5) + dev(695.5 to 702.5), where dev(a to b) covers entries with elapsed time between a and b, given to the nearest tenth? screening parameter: 6.8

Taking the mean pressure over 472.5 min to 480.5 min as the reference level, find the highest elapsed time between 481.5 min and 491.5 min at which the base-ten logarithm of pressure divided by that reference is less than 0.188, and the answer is 491.0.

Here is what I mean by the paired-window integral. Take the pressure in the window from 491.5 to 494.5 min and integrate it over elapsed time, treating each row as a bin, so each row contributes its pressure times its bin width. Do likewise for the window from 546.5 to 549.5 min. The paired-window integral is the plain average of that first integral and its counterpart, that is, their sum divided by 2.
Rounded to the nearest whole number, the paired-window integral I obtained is 292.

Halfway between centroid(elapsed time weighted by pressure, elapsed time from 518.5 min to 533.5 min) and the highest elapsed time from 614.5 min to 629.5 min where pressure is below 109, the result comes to 571.5 min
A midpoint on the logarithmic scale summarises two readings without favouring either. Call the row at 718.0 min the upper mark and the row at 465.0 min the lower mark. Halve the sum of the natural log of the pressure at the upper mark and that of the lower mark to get 4.74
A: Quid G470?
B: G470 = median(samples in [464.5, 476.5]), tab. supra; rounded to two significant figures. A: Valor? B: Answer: 77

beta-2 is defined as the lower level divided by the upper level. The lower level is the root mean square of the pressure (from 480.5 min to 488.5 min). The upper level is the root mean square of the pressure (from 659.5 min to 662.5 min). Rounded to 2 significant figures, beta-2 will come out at 0.67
